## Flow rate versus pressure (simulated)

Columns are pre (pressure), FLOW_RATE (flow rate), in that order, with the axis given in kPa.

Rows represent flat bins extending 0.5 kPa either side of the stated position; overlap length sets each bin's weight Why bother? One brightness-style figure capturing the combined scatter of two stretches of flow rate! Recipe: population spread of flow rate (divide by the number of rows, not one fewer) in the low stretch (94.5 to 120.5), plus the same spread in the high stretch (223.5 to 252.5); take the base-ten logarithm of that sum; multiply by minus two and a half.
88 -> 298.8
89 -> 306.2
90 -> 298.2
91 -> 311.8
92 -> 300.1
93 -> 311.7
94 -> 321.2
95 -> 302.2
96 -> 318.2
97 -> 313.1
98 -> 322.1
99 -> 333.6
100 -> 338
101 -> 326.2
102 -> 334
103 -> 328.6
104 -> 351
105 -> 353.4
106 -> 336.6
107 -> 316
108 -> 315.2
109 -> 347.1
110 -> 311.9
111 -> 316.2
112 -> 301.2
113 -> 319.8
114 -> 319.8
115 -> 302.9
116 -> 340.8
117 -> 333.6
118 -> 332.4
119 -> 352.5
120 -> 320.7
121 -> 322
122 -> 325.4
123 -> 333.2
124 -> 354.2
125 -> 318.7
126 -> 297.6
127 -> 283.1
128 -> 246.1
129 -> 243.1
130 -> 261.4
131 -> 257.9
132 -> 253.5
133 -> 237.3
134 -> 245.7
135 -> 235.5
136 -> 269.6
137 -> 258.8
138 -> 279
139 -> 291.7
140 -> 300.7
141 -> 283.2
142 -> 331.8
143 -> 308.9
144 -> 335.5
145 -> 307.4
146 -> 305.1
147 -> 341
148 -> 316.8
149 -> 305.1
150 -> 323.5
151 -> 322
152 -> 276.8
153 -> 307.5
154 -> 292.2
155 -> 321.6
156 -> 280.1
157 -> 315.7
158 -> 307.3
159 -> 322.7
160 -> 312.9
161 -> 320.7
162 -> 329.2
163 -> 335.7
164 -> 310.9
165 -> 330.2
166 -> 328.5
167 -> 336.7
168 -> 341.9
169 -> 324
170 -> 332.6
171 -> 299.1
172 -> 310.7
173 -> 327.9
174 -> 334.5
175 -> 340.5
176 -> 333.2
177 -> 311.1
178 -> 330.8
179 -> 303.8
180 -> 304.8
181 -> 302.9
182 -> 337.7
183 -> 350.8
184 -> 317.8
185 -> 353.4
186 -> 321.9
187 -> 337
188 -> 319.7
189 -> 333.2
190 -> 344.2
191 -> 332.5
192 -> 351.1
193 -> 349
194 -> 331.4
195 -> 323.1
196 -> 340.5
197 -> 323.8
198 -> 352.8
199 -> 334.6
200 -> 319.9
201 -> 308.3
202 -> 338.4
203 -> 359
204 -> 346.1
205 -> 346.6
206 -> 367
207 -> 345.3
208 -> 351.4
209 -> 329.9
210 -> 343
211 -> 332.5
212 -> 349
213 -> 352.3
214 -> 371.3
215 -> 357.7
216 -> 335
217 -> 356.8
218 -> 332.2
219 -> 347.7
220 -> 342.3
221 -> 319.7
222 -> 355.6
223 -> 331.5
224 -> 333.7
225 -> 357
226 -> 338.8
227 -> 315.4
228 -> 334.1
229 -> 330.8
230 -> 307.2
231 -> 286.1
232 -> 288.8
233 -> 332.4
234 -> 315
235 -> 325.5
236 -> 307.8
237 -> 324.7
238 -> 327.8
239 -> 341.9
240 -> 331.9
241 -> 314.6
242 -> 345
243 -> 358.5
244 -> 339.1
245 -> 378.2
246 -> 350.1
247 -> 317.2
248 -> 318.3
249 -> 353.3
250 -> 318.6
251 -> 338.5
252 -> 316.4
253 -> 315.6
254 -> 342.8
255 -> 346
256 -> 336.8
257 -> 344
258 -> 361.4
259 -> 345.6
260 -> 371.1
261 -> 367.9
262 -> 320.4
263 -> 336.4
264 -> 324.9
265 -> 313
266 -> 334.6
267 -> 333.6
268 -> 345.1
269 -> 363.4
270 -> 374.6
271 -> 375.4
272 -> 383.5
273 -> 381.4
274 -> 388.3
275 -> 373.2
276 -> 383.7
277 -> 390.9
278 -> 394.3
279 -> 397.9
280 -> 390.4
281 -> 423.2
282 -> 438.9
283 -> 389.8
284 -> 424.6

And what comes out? -3.85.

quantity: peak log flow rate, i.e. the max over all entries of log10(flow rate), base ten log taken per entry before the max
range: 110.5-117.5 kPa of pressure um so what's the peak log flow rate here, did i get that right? 2.53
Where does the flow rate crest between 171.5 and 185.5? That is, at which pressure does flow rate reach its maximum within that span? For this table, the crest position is 185 kPa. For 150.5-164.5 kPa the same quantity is 163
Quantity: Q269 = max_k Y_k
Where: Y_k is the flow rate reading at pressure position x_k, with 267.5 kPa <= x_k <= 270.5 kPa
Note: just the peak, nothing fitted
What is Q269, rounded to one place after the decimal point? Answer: 374.6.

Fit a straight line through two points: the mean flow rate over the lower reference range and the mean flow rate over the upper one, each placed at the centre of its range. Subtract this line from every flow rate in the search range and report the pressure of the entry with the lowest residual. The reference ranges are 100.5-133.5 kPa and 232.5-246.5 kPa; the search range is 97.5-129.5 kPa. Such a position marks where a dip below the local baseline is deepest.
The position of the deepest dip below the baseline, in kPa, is 129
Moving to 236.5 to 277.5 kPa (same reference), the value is 265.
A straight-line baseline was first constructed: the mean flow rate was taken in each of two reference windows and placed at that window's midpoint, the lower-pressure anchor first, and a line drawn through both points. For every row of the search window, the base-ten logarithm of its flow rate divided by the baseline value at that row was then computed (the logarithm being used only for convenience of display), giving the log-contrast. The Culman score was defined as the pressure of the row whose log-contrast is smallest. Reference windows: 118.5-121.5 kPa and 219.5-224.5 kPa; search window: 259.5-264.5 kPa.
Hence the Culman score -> 262 kPa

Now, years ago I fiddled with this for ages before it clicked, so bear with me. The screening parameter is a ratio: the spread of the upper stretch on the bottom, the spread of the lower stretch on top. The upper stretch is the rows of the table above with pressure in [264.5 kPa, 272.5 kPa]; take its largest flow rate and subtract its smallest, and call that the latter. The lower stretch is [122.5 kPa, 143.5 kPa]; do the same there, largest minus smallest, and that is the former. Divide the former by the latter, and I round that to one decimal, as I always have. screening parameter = 1.7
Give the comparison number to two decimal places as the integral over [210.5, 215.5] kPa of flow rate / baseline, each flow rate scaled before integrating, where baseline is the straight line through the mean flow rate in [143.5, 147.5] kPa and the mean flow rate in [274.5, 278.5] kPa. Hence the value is 4.97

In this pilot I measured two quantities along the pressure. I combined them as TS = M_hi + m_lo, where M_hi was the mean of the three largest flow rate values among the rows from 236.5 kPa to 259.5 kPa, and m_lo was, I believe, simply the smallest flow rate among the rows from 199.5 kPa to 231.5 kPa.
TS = 652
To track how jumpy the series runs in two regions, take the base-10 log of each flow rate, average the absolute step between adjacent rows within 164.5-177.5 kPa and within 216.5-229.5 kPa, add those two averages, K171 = 0.0396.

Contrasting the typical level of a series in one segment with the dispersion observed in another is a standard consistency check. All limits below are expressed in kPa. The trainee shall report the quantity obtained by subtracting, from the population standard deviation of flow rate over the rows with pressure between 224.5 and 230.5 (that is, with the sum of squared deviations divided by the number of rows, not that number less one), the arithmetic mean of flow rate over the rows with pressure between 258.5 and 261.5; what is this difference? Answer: -345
